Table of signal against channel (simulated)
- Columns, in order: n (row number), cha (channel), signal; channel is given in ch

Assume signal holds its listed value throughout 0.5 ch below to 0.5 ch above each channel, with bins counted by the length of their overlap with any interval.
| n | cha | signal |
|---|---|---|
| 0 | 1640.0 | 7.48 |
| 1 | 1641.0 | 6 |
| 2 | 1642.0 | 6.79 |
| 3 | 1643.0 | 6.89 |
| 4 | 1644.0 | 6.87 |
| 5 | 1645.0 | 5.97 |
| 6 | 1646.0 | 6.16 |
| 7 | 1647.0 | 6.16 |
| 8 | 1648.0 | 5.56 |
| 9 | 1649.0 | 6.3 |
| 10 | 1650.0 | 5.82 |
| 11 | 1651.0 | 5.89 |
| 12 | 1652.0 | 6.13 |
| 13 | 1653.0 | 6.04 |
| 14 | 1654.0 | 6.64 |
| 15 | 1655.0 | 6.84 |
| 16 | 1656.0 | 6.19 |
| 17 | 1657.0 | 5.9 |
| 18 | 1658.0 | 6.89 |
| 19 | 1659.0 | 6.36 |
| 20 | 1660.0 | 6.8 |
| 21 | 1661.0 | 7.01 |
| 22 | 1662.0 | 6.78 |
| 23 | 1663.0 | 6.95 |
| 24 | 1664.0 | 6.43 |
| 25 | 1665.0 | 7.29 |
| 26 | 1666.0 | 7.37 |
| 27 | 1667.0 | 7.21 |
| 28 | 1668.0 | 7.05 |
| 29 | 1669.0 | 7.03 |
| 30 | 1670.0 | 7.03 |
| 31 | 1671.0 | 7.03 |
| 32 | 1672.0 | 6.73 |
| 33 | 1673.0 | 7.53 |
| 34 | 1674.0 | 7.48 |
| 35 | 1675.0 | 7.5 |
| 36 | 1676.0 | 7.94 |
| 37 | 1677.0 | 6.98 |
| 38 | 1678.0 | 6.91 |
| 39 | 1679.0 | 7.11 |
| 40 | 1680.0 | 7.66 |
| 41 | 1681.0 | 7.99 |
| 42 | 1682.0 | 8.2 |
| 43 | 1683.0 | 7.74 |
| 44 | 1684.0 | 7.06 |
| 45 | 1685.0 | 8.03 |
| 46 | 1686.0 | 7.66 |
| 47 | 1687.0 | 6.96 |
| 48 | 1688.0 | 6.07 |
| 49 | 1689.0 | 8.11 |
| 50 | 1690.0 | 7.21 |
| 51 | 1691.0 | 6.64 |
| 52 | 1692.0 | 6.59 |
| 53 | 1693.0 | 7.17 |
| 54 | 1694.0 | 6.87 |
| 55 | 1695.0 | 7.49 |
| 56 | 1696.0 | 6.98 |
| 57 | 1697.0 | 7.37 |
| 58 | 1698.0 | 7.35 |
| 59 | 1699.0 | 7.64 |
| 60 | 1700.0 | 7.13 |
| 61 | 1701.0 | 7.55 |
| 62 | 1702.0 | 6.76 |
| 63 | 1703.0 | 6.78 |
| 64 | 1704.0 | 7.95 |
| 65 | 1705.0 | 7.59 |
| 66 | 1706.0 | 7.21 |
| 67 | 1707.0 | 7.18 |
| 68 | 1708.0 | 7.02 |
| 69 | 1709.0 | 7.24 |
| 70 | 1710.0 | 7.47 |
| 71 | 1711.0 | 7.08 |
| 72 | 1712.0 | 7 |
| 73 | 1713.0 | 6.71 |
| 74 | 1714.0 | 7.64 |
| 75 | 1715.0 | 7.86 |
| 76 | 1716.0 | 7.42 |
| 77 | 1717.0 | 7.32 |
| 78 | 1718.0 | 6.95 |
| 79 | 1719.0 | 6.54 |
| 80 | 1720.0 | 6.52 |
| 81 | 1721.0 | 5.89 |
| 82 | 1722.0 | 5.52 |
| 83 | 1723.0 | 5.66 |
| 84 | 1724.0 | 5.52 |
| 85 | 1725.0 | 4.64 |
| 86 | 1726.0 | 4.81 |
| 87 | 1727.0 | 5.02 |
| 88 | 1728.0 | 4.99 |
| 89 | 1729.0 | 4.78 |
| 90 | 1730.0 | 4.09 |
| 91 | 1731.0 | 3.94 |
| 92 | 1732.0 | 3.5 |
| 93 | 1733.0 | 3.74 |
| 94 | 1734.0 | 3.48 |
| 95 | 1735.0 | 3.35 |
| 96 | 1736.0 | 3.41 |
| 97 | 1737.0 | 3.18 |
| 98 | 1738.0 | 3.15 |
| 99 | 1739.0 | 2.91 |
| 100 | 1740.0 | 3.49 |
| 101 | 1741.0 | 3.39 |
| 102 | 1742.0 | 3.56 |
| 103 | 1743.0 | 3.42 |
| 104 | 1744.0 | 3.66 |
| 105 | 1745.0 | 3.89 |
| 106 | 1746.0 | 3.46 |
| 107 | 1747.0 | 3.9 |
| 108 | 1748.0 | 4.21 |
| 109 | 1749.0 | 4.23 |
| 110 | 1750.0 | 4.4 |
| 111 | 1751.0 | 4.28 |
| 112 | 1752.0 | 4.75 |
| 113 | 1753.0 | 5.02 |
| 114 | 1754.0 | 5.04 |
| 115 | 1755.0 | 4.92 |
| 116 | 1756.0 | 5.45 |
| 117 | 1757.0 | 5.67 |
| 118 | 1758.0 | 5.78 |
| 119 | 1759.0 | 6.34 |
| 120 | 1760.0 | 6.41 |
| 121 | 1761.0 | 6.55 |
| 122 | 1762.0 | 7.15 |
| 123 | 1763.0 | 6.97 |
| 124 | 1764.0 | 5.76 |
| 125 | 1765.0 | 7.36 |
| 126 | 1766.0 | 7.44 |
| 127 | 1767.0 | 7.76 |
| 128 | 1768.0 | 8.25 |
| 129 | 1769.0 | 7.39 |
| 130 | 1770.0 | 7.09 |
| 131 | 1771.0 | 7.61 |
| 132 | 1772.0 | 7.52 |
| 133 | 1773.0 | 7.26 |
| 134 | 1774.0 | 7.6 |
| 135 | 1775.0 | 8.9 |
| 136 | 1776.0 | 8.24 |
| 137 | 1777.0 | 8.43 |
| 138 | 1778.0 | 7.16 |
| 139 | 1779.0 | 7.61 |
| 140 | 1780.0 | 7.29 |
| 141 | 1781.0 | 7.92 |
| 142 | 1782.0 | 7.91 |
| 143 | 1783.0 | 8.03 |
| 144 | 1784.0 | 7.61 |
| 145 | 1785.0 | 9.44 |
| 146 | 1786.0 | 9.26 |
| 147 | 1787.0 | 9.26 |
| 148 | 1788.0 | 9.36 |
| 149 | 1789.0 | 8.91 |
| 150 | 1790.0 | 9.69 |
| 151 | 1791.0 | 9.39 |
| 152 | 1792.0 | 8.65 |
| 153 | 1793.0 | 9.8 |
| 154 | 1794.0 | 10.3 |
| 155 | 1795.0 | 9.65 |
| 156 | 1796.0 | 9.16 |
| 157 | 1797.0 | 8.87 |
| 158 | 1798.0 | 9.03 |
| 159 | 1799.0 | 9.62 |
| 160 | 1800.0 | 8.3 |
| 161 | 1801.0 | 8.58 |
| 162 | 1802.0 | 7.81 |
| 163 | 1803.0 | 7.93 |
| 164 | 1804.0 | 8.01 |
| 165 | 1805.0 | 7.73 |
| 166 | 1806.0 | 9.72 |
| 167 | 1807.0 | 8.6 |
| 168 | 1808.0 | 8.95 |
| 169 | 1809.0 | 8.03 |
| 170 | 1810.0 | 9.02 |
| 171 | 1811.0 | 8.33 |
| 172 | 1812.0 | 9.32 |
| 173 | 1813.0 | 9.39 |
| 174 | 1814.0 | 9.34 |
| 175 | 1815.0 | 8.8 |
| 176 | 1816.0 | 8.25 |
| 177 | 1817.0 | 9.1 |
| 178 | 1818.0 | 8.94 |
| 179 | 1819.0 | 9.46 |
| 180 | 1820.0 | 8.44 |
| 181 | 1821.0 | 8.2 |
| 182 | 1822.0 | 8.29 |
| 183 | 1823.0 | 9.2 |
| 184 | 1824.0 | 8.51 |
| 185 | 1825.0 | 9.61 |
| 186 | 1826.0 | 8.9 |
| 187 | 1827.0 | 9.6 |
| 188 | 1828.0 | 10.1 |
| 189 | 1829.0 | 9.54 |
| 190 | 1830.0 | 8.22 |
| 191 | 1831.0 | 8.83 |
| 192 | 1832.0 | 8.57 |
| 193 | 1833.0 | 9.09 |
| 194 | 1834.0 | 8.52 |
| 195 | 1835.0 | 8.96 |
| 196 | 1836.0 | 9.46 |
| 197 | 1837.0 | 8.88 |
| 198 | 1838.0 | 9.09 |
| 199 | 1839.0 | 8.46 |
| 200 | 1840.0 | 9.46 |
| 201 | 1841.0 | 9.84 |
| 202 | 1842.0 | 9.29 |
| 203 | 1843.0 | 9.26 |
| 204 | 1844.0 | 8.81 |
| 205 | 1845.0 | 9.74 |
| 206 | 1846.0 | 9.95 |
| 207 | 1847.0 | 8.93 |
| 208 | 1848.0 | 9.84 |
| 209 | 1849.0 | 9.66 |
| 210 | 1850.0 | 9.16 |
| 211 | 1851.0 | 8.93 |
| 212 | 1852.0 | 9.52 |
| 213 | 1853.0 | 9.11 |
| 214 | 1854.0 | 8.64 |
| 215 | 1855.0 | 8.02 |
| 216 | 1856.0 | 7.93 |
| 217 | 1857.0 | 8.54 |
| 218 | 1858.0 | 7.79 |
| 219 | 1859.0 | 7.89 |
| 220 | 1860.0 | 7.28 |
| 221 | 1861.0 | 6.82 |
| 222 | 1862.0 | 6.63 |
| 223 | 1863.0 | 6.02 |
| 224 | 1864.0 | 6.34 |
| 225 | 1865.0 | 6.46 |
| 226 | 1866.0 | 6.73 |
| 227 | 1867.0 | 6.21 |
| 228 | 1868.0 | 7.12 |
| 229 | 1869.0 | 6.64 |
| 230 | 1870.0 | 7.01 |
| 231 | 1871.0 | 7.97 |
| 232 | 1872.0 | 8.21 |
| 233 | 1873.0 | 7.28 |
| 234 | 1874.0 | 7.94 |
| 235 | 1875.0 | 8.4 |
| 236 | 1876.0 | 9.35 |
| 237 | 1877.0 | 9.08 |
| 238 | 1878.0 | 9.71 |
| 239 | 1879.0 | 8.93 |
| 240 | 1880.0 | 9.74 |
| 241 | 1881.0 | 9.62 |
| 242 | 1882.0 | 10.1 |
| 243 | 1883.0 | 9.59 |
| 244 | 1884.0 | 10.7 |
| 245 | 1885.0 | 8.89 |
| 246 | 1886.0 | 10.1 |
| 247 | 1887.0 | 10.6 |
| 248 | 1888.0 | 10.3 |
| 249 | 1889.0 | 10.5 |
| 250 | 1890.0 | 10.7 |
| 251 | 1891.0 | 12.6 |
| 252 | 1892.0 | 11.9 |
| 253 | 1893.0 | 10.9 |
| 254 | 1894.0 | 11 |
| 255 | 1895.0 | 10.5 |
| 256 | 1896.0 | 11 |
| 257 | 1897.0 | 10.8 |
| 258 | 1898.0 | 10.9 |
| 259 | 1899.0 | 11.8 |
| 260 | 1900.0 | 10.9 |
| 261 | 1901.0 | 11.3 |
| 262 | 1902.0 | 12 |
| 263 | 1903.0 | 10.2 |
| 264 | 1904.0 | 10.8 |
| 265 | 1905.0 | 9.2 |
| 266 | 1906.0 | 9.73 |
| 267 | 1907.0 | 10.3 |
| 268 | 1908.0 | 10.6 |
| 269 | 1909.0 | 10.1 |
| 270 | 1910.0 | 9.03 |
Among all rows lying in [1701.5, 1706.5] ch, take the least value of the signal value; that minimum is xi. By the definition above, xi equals 6.76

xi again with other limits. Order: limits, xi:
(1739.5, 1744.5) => 3.39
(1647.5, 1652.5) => 5.56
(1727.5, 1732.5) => 3.5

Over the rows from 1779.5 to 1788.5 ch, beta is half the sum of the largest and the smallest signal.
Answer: 8.4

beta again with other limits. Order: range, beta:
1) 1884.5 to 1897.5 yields 10.7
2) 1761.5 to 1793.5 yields 7.8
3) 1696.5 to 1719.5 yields 7.2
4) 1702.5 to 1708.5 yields 7.4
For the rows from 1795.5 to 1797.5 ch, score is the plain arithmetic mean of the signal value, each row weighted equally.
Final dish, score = 9.0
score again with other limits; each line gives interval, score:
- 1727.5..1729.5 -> 4.9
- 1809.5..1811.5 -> 8.7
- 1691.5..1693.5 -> 6.9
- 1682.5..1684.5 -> 7.4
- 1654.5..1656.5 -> 6.5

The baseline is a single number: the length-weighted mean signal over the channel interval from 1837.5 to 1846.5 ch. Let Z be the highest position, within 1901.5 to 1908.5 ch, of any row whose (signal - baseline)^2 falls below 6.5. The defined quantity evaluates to 1908.0 ch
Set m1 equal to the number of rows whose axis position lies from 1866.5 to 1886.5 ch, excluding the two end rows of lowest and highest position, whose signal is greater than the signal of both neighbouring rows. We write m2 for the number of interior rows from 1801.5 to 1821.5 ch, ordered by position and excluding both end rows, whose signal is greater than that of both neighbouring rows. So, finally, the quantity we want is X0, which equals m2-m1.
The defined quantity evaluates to 0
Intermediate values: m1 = 7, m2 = 7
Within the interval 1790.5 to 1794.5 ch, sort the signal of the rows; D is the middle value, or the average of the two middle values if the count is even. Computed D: 9.6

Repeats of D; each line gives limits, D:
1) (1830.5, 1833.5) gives 8.8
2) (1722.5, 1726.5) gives 5.2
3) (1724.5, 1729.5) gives 4.8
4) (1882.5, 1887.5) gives 10.1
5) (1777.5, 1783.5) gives 7.8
